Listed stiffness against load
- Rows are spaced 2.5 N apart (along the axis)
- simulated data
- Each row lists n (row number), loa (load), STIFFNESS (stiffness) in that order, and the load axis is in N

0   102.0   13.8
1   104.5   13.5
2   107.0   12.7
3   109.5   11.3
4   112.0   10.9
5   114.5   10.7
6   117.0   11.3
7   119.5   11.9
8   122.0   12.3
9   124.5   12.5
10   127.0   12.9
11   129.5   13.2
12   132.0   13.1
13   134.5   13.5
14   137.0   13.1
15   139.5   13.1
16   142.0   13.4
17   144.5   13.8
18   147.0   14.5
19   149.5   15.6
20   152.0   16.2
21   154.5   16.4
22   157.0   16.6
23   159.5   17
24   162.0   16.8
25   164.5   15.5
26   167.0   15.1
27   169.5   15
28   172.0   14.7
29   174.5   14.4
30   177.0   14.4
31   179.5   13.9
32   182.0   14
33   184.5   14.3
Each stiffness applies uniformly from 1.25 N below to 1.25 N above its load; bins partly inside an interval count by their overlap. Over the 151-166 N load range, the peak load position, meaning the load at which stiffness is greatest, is 159.5 N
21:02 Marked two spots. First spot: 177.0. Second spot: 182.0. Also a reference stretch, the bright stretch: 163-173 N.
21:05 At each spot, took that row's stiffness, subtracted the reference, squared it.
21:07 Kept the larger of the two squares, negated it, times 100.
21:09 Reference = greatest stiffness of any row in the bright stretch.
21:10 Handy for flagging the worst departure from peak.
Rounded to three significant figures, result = -225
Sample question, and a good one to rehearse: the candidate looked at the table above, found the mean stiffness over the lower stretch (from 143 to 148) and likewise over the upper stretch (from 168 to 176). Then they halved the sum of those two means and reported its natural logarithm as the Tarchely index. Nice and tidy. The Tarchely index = 2.67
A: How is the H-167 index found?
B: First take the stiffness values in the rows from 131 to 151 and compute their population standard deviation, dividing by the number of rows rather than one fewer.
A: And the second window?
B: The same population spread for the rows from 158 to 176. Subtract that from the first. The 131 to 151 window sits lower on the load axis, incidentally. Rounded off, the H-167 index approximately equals -0.1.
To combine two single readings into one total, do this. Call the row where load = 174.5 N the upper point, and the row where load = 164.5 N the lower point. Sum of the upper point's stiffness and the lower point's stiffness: 30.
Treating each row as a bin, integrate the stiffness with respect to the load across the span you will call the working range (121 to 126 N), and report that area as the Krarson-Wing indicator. 62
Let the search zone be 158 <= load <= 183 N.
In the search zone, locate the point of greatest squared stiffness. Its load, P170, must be 159.5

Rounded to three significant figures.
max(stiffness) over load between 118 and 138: 13.5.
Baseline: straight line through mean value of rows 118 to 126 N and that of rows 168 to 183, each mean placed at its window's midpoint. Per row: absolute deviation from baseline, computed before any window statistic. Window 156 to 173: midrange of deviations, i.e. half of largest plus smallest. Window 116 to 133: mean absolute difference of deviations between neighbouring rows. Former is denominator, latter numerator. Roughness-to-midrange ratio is 0.13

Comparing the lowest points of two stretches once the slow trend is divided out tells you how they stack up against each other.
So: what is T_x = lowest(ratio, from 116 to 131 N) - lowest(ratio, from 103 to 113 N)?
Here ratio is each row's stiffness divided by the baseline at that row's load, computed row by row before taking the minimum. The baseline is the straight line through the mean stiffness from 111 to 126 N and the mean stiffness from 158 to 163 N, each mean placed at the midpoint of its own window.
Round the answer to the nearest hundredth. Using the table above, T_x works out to -0.02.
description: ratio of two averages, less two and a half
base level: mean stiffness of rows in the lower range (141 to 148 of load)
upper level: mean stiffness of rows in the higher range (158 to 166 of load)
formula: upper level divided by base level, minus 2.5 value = -1.32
